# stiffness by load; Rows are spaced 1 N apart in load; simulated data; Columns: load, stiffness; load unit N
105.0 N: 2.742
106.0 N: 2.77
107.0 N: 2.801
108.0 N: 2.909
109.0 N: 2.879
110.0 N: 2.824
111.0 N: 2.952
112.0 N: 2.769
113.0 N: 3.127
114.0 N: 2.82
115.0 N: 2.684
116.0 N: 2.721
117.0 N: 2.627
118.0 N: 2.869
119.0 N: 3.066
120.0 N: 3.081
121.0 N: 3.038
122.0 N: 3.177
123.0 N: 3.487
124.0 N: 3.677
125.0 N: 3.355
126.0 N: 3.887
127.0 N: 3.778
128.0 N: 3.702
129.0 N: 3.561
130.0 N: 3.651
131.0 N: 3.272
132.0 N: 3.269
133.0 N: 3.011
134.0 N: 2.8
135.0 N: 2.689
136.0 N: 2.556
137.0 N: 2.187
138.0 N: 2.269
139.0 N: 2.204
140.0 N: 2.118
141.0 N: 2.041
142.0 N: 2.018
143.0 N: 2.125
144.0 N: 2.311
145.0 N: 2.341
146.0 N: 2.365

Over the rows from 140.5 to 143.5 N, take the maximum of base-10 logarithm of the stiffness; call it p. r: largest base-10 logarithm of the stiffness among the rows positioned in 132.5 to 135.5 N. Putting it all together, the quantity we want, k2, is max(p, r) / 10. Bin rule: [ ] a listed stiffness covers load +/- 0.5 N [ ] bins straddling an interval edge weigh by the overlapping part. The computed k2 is 0.048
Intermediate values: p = 0.33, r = 0.48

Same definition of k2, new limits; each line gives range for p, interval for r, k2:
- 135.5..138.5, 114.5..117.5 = 0.043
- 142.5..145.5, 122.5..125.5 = 0.057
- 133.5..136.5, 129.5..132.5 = 0.056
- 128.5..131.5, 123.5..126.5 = 0.059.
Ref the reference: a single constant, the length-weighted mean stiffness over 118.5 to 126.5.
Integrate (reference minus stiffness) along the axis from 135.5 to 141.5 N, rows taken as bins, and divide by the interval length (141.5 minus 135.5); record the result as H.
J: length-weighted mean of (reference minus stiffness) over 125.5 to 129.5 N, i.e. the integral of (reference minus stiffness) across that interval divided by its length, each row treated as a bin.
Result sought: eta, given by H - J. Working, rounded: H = 1.1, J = -0.4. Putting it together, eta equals 1.5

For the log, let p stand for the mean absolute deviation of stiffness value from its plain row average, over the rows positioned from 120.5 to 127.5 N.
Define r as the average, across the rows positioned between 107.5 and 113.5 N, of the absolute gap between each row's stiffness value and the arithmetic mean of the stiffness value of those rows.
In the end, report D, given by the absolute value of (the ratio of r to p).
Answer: 0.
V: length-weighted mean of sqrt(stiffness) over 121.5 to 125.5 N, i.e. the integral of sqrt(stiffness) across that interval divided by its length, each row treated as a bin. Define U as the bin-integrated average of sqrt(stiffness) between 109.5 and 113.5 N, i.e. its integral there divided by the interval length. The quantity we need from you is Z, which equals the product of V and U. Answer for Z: 3.16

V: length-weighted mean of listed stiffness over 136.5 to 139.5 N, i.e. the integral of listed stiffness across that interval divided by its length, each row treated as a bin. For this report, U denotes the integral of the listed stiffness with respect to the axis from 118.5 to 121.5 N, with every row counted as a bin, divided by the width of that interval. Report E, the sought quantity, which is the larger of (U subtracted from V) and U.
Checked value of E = 3.06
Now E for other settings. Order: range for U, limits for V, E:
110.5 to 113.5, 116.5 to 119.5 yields 2.95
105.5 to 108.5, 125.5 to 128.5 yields 2.83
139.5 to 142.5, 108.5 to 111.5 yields 2.06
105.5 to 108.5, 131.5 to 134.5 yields 2.83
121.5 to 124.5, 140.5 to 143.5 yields 3.45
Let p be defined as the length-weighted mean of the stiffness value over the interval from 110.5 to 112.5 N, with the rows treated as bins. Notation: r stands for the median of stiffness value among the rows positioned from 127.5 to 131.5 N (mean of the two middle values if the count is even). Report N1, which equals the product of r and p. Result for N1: 10.3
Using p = 2.86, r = 3.61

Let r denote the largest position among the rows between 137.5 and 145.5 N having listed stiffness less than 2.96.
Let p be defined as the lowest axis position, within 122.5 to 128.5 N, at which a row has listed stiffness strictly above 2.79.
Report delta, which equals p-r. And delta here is -22 N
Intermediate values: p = 123.0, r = 145.0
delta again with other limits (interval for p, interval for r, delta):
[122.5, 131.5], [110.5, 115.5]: 8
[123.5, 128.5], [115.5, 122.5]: 6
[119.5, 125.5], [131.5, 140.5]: -20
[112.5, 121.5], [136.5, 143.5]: -30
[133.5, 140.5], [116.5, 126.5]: 16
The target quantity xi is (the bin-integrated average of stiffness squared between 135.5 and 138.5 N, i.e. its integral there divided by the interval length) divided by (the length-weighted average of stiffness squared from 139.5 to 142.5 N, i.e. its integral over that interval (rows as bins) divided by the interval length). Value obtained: 1.3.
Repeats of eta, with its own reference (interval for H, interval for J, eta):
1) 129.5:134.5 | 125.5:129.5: 0.5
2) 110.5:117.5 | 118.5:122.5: 0.3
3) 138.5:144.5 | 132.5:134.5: 0.8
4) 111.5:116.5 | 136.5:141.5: -0.7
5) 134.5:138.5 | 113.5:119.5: 0.4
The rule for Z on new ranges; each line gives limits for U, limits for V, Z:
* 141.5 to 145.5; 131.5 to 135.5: 2.54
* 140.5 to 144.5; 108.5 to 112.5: 2.46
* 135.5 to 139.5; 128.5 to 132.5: 2.81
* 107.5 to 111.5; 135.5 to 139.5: 2.58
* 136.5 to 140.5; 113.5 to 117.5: 2.44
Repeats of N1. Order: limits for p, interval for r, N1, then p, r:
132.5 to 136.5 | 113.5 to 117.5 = 7.5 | 2.76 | 2.70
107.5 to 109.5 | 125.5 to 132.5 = 10.6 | 2.89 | 3.65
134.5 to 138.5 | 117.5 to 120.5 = 7.4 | 2.43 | 3.07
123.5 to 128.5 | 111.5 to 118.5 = 10.2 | 3.68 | 2.77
